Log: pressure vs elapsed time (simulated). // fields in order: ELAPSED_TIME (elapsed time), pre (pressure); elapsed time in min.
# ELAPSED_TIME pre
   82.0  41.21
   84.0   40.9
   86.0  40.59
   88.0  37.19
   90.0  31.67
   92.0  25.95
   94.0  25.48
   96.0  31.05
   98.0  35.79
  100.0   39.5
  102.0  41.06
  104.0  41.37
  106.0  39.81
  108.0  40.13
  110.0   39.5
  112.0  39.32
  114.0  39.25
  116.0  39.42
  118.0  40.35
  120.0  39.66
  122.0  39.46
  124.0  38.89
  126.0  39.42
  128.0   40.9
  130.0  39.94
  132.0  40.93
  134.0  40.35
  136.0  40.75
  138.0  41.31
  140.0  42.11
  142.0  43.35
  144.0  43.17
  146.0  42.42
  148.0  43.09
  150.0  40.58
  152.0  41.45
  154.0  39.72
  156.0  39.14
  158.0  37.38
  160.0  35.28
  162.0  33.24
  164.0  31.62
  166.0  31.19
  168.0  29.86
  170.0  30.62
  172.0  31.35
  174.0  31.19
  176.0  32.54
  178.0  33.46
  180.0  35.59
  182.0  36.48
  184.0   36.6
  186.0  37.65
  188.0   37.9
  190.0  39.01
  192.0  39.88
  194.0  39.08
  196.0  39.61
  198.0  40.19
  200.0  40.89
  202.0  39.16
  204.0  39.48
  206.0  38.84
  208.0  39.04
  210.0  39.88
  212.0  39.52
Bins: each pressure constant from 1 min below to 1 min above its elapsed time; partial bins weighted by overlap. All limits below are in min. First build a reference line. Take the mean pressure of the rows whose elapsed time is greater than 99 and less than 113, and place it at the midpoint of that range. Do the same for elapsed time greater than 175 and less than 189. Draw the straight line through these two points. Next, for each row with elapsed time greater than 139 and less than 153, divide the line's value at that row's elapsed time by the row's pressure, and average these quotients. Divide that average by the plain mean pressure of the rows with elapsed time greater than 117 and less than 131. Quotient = 0.022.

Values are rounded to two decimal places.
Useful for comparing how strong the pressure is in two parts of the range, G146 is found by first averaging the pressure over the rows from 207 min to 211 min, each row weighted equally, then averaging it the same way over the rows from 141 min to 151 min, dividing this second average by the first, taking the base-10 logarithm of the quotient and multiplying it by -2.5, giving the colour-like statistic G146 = -0.08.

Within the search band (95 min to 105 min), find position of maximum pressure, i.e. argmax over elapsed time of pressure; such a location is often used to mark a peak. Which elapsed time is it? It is 104.0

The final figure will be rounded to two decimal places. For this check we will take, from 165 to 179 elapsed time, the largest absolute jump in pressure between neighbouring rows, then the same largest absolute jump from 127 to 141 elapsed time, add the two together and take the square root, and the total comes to 1.53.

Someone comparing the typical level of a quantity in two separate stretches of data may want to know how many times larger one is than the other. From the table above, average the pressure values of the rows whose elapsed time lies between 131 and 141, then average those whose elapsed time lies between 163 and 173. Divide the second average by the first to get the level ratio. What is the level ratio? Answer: 0.8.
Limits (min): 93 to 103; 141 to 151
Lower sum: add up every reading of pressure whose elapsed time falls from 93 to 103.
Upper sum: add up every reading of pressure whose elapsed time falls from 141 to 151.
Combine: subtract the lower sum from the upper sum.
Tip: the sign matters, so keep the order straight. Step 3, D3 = 40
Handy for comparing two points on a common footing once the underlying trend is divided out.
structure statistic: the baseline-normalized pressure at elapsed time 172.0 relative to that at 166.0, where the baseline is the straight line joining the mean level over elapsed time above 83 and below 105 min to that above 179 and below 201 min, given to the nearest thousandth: 1.000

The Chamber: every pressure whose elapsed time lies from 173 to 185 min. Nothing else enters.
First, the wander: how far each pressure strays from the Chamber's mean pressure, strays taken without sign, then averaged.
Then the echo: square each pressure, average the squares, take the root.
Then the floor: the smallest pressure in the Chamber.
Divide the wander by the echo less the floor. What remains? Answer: 0.60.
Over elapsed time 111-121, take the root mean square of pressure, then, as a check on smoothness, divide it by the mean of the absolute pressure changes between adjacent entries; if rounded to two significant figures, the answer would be 85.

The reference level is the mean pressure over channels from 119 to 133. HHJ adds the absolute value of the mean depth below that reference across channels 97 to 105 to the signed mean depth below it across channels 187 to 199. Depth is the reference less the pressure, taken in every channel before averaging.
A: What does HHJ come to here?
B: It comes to 1.1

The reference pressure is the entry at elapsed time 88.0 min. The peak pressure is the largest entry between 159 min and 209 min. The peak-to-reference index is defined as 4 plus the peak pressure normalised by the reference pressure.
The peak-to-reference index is 5.10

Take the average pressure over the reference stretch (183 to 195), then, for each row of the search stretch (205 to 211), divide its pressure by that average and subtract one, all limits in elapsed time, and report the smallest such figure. 0.01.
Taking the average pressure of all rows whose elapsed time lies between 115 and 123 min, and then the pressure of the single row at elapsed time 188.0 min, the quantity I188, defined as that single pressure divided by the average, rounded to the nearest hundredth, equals 0.95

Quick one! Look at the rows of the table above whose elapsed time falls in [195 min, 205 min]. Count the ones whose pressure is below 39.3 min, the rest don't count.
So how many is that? 1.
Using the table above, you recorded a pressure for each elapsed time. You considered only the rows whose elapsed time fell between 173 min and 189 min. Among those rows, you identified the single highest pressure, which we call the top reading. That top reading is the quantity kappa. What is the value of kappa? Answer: 37.9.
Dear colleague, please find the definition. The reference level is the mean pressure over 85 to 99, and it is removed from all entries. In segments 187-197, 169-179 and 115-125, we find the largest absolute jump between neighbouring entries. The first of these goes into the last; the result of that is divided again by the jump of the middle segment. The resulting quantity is 0.6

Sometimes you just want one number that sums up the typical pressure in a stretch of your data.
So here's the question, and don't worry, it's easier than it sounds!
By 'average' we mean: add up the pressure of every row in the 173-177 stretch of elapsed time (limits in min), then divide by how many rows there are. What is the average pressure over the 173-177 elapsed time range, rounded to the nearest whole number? 32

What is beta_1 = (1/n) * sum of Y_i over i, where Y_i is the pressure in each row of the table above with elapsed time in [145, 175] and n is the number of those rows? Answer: 35.9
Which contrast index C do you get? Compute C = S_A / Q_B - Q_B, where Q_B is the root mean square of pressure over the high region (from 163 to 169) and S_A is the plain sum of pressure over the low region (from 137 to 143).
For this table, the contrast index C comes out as -26.8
